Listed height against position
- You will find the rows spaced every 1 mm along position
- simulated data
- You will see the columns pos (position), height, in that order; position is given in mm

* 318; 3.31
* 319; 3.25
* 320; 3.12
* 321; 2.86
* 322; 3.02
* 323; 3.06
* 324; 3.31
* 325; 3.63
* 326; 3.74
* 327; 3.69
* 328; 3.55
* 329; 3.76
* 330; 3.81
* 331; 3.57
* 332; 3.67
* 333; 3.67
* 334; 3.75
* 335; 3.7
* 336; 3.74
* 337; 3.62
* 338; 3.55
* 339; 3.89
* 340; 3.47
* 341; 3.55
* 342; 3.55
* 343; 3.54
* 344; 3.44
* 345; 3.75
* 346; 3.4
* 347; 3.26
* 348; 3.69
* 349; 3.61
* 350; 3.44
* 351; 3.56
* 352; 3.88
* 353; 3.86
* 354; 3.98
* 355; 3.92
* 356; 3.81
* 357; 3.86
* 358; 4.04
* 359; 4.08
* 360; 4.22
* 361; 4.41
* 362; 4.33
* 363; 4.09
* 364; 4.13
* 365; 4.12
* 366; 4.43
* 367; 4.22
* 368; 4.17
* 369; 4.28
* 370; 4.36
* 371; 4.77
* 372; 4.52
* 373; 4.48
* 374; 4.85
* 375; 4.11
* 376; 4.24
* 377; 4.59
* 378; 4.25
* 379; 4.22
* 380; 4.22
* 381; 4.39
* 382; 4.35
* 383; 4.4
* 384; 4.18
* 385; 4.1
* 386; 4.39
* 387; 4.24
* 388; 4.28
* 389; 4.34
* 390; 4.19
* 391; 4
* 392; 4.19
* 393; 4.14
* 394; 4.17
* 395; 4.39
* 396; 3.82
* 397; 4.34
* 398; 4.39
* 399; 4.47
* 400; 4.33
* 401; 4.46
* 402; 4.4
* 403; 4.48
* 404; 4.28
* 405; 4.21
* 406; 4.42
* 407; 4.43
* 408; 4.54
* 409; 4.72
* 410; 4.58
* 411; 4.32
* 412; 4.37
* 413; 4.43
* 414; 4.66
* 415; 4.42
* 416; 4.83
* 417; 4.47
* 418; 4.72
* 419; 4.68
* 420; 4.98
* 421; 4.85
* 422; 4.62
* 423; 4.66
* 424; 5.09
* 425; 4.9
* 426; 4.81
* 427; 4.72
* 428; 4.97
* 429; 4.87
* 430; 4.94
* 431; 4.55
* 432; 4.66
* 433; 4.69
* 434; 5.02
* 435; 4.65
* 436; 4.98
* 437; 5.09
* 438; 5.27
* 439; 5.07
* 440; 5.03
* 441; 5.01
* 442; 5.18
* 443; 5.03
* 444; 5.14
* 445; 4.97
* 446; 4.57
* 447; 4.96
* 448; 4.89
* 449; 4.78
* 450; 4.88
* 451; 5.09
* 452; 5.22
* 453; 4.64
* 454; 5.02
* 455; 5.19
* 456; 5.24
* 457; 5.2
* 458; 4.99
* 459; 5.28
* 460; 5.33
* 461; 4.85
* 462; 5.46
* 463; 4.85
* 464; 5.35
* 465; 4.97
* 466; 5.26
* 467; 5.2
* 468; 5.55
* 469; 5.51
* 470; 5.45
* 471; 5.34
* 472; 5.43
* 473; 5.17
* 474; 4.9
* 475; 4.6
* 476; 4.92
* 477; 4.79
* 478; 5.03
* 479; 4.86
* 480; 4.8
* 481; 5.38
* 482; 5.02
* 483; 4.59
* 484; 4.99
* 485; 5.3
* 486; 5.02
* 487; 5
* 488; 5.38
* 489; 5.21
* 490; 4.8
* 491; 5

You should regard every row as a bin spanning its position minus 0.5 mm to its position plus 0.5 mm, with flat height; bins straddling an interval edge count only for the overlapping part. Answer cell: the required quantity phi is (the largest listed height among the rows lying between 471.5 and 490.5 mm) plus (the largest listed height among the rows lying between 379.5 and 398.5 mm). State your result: 9.8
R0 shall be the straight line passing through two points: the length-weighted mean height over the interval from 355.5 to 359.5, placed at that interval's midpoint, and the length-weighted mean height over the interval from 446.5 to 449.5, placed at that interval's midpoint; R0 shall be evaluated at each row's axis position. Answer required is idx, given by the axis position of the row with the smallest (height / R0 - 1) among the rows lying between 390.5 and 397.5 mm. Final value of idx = 396 mm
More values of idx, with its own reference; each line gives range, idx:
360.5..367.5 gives 363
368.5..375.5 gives 375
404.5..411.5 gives 405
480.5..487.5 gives 483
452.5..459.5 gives 453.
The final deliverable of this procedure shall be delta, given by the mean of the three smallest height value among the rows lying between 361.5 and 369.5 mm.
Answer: 4.11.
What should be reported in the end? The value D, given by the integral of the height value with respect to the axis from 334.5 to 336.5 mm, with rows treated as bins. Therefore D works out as 7.4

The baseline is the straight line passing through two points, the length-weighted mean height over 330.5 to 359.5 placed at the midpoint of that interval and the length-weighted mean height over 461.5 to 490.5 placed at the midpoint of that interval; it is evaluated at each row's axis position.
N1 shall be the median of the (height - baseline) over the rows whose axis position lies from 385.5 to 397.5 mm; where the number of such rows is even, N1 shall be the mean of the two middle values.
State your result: 0.05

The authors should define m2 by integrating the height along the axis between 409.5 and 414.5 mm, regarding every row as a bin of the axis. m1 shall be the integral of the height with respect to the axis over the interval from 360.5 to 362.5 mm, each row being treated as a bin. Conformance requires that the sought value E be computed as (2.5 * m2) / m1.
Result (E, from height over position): 6.4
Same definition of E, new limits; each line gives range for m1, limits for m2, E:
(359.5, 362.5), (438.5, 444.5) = 5.9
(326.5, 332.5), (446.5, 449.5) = 1.7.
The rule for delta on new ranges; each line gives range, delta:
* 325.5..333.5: 3.60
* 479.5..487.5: 4.79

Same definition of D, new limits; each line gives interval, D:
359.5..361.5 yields 8.6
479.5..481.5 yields 10.2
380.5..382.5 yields 8.7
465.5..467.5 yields 10.5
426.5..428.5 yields 9.7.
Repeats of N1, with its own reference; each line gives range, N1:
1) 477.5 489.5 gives -0.17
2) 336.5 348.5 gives -0.10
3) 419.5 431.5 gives 0.30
